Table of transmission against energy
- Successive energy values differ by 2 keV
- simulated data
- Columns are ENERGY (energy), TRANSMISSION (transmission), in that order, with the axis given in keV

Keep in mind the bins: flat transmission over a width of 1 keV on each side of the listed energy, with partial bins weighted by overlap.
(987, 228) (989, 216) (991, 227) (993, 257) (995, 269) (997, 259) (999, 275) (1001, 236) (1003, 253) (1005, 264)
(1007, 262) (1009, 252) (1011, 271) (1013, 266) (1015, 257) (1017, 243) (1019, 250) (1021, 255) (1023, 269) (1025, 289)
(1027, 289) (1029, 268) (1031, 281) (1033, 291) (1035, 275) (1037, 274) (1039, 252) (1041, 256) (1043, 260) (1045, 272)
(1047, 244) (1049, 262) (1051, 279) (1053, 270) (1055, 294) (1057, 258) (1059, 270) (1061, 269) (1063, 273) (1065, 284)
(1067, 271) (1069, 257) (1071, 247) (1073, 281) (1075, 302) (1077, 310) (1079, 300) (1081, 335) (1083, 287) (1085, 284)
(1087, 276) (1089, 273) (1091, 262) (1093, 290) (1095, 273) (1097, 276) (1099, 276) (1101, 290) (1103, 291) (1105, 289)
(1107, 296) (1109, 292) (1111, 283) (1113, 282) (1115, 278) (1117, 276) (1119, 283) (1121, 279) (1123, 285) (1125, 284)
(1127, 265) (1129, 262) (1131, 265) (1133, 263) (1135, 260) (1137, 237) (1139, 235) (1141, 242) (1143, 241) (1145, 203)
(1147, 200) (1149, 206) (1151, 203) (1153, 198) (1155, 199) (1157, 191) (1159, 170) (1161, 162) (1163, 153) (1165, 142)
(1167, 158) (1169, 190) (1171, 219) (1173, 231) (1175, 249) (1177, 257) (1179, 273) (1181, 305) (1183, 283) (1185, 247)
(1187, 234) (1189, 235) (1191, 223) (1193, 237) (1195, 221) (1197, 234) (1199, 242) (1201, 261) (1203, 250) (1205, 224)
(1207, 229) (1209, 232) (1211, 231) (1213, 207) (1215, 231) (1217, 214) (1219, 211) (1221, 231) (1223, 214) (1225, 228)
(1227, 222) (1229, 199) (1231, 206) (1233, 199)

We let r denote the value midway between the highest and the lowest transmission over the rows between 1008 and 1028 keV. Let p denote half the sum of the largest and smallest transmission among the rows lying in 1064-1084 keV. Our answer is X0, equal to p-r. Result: 25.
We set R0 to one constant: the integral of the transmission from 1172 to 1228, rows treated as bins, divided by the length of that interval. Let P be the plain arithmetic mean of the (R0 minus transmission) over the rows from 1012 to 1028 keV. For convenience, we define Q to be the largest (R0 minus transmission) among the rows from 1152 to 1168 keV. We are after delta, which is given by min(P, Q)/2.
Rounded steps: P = -27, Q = 96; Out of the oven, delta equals -14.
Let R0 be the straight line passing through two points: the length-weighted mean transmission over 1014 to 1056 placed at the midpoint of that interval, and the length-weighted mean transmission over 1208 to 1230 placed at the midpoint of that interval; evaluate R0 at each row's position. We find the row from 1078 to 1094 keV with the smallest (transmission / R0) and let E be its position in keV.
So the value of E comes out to 1091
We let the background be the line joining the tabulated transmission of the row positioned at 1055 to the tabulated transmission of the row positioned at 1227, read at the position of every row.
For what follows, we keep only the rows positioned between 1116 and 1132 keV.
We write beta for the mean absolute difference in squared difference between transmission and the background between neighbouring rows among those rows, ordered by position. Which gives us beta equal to 126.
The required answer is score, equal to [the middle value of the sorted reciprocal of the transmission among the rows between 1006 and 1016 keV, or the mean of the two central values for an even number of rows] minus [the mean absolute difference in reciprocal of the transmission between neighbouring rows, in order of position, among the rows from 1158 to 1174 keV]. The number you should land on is 0.0033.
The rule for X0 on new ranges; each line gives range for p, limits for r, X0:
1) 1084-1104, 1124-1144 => 17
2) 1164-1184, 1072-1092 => -75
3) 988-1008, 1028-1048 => -22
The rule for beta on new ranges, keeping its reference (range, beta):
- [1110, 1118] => 31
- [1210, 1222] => 241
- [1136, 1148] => 638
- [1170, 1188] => 1094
